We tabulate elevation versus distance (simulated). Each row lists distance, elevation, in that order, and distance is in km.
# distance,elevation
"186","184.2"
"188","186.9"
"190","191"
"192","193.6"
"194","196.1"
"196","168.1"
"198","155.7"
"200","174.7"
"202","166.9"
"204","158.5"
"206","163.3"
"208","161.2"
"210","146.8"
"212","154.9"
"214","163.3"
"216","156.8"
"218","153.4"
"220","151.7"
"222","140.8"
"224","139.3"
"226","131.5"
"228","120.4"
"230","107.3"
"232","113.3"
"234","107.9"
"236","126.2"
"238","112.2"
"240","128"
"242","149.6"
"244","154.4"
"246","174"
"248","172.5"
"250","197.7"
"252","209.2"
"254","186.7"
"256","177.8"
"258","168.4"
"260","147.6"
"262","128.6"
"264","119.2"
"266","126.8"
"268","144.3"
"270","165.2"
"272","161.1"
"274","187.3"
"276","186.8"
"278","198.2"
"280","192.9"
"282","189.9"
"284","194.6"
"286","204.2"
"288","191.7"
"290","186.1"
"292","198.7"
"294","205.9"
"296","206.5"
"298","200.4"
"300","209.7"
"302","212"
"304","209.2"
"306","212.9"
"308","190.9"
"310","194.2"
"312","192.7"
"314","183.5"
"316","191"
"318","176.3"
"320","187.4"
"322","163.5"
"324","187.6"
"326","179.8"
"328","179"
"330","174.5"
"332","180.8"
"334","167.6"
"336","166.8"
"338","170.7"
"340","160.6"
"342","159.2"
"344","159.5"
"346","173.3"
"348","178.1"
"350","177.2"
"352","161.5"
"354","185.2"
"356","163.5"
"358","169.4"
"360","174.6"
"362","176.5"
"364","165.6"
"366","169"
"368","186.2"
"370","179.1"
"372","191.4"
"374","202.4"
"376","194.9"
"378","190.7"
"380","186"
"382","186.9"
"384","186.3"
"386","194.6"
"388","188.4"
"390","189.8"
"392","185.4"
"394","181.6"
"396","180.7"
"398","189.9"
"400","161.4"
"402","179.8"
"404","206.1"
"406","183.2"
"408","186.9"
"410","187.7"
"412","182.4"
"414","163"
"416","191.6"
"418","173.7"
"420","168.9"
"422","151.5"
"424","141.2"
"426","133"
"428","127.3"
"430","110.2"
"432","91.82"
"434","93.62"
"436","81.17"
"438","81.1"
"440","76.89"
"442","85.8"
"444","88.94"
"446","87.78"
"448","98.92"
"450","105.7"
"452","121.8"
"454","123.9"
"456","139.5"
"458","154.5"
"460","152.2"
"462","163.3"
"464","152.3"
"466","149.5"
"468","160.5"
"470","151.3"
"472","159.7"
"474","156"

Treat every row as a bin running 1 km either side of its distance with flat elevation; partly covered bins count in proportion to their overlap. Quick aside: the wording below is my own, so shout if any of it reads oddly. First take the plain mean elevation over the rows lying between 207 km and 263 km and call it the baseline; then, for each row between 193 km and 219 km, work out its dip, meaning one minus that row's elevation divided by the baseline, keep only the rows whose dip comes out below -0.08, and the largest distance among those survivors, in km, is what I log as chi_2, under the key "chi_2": 214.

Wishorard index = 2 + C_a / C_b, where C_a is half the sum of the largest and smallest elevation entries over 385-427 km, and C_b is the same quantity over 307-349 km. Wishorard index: 2.96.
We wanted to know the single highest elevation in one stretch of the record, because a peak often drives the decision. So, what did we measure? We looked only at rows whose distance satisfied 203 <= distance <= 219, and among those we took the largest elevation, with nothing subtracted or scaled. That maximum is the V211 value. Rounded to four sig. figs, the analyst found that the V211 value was 163.3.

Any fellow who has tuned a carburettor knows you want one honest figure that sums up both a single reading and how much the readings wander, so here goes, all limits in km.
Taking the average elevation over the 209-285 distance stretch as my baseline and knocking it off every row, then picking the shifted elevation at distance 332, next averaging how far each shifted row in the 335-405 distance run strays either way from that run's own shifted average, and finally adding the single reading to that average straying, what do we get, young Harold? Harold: 36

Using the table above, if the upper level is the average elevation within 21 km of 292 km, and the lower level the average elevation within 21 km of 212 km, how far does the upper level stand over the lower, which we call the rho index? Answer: 43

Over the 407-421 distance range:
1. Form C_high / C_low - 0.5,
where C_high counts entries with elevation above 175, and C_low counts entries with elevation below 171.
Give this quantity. 1.5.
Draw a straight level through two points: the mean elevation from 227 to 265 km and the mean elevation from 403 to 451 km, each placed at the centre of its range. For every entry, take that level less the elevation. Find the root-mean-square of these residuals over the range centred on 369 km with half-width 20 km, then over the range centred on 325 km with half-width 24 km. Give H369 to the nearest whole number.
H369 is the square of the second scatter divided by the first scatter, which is 40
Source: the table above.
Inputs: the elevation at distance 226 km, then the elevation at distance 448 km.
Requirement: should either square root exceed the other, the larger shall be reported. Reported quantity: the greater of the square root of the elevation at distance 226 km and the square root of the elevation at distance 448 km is 11.5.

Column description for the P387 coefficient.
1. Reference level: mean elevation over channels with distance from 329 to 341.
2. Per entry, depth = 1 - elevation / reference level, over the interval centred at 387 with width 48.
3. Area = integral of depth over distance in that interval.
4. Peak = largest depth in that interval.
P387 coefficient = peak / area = -0.01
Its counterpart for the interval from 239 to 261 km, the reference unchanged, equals 3.55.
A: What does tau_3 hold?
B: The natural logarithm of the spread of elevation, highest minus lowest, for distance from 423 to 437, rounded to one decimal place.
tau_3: 4.1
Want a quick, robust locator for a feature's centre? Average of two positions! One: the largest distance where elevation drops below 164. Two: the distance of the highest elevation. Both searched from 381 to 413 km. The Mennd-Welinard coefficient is 402 km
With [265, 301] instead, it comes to 286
